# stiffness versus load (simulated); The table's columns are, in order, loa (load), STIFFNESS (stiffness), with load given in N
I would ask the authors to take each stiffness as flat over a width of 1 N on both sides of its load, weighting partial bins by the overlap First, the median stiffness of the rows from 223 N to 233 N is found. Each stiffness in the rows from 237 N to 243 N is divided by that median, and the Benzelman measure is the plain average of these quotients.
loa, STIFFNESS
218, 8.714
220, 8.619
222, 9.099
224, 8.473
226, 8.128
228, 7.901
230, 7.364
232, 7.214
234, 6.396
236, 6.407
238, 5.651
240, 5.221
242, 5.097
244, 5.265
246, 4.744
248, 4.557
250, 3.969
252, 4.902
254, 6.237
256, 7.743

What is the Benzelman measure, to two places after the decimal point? 0.67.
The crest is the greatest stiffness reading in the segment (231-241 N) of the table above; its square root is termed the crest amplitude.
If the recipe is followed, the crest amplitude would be 2.69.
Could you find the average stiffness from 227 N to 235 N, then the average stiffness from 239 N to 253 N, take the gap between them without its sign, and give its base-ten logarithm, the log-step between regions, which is 0.38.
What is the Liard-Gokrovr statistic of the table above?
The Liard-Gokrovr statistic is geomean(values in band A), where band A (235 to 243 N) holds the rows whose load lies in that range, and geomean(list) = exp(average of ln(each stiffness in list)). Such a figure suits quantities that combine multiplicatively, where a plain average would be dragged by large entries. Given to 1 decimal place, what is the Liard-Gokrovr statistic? 5.6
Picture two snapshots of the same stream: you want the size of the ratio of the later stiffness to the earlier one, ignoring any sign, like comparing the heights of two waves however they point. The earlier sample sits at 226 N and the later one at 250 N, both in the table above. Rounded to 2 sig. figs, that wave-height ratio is 0.49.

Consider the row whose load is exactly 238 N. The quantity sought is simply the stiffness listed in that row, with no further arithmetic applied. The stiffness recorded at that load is 5.651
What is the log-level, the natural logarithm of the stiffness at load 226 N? 2.1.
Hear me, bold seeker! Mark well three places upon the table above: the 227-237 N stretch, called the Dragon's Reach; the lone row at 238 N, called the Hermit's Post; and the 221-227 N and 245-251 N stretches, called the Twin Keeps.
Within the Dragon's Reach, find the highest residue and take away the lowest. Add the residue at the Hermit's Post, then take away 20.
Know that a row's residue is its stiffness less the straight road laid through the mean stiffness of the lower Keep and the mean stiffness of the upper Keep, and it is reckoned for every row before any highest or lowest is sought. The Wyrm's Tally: -20.0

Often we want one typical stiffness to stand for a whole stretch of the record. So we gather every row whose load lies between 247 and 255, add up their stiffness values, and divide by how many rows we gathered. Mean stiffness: 4.9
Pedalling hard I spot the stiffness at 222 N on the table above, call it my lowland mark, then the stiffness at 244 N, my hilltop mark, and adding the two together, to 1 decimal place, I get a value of 14.4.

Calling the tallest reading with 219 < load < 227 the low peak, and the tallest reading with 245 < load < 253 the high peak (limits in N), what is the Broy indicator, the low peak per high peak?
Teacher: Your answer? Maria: 1.9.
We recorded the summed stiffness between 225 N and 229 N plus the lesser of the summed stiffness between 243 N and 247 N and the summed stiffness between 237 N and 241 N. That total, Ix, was 26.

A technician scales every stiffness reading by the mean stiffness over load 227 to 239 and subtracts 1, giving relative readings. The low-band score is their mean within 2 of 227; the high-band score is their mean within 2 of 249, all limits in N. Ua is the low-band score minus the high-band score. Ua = 0.55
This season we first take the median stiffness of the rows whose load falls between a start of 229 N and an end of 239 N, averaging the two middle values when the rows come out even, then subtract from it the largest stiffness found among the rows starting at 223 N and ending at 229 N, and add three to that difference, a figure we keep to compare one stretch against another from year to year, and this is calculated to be 0.93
